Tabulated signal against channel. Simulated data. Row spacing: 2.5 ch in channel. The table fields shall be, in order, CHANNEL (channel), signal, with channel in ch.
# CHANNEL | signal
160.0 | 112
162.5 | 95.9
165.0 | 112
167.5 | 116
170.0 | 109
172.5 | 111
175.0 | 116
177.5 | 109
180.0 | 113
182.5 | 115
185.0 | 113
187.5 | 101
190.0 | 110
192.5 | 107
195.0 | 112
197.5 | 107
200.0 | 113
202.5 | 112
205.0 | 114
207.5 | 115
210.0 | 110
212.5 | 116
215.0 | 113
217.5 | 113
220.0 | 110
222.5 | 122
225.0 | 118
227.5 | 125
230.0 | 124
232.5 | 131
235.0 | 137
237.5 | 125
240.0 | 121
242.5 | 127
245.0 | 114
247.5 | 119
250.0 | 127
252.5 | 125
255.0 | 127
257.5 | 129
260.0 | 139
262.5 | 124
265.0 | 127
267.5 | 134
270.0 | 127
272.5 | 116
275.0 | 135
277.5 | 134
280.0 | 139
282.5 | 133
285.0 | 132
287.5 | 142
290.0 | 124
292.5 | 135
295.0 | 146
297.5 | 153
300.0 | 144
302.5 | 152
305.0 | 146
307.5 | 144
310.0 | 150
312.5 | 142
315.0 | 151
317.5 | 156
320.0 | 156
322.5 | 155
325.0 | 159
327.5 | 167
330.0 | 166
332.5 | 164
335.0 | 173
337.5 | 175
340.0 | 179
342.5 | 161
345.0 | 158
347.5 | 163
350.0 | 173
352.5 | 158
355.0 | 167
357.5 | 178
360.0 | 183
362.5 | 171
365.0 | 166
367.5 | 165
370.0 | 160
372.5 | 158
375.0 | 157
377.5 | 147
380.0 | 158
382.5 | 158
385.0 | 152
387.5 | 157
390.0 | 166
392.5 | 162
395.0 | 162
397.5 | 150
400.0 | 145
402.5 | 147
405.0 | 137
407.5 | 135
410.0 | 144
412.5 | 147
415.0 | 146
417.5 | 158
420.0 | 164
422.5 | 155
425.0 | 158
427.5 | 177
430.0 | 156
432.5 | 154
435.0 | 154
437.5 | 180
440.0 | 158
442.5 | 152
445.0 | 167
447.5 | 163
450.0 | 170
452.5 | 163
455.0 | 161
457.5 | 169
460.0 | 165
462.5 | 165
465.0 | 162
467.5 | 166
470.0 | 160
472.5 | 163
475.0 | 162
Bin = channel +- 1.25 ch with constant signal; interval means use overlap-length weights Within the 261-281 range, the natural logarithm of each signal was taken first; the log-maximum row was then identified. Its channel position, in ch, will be 280.0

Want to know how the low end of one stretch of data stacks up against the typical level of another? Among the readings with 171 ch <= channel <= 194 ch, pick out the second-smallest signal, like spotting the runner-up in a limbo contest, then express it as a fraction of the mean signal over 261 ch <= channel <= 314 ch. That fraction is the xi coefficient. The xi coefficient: 0.78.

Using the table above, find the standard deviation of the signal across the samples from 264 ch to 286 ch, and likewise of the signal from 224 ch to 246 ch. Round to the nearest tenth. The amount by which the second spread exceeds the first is 0.1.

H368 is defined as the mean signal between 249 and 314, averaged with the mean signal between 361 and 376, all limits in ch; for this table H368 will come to 149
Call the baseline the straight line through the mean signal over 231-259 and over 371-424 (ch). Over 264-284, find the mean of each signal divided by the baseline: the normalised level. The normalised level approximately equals 1.00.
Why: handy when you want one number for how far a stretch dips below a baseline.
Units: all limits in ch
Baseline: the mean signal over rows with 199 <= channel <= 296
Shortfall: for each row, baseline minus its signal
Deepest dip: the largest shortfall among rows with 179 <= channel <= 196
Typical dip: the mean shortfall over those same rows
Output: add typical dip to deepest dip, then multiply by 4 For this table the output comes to 155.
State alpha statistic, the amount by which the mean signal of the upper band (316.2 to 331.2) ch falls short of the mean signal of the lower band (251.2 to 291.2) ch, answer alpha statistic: -29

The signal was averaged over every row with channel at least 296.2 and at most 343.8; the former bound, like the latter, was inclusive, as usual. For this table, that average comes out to 158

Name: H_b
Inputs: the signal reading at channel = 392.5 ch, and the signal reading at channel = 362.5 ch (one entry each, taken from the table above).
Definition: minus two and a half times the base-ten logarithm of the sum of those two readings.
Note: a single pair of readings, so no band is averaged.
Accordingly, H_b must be -6.31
